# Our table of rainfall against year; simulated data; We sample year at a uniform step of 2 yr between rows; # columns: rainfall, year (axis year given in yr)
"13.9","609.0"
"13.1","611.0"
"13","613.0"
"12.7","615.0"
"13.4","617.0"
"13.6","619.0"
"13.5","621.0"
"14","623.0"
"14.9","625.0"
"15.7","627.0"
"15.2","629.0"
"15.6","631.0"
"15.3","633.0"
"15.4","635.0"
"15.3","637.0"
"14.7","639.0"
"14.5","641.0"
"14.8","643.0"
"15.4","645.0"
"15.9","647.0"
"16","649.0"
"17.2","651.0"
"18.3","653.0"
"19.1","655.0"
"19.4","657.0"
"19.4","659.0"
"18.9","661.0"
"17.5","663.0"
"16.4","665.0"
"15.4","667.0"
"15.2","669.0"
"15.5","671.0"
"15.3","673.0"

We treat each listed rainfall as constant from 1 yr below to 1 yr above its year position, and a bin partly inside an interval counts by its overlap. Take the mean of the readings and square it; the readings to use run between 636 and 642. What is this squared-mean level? 220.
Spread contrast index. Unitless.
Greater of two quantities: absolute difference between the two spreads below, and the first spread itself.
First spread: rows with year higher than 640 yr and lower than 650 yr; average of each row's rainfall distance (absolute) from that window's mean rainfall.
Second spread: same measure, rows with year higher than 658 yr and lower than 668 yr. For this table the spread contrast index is 0.77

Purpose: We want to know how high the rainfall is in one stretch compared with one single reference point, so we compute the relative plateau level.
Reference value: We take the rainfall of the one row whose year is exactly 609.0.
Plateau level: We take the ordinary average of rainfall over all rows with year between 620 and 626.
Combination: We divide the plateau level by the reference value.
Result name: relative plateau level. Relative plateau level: 1.02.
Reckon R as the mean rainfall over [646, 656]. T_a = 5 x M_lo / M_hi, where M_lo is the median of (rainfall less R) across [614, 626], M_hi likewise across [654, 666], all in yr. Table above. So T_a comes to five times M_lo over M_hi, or -11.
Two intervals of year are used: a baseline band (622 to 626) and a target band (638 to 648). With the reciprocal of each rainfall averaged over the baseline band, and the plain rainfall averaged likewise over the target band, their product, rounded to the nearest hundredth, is 1.04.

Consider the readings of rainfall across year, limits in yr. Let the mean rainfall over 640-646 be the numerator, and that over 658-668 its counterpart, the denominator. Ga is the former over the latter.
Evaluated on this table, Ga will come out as 0.85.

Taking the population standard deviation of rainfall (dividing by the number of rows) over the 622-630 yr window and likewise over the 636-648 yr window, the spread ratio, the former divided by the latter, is 1.3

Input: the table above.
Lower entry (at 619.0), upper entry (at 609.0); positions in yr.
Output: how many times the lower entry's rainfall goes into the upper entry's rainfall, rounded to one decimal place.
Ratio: 1.0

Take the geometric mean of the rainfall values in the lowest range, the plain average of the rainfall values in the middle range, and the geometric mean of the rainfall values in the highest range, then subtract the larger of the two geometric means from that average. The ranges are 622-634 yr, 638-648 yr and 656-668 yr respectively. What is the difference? -3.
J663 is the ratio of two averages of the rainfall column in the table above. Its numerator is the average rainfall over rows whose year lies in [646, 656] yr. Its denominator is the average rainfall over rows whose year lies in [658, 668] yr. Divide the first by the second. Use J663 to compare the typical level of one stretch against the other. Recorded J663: 0.99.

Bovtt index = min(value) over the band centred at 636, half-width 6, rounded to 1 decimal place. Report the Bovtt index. 14.5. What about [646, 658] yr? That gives 15.9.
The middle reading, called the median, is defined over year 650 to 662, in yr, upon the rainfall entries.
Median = 19.0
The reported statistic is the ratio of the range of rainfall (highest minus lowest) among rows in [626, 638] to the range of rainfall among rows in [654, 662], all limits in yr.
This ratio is 1.0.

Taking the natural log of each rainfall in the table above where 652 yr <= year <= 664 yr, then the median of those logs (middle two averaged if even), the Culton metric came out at 2.94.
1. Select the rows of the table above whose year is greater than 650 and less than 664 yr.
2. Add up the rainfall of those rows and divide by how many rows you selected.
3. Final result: 18.5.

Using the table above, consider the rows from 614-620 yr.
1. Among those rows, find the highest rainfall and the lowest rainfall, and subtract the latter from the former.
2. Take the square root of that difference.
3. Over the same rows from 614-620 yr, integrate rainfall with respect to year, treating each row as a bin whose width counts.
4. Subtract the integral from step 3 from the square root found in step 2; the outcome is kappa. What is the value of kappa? -78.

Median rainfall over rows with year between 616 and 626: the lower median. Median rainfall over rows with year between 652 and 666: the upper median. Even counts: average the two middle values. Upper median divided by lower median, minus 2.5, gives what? -1.11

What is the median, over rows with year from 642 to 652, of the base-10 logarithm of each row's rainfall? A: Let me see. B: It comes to 1.20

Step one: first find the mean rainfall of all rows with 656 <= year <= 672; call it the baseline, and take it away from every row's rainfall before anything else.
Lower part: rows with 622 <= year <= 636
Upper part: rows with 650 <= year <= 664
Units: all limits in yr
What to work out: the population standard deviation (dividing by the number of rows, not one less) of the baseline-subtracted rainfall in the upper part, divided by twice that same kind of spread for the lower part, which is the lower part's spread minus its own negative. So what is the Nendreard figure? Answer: 0.78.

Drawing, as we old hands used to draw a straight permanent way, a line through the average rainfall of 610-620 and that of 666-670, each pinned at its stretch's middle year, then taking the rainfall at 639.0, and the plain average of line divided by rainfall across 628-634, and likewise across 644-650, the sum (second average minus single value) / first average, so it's -15.3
